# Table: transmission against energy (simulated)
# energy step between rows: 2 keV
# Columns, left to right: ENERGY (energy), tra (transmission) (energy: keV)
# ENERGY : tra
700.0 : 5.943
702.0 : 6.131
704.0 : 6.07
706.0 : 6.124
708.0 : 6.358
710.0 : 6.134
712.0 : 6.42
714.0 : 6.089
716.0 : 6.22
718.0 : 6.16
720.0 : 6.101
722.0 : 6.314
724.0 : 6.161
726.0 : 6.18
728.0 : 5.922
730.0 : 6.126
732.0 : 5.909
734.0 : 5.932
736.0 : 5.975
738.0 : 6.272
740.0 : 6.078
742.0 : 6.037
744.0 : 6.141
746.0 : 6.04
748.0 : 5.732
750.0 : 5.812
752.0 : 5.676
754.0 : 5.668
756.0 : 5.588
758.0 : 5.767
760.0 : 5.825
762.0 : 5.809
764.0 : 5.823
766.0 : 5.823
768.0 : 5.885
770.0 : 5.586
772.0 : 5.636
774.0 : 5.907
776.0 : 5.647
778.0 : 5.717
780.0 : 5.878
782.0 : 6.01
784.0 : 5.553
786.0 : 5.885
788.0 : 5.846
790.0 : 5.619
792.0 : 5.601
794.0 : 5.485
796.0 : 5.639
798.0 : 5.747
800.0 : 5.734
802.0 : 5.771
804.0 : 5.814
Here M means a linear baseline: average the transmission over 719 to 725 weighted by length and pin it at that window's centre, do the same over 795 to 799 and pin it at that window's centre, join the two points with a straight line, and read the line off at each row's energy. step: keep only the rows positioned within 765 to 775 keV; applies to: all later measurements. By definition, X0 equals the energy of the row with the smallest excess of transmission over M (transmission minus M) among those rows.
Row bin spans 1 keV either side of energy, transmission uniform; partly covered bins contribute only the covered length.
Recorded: 770.0 keV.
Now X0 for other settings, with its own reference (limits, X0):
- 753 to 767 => 756.0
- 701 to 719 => 704.0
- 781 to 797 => 794.0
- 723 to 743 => 728.0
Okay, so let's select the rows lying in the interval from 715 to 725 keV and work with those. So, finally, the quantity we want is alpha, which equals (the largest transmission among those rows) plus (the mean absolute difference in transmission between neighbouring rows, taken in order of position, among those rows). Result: 6.4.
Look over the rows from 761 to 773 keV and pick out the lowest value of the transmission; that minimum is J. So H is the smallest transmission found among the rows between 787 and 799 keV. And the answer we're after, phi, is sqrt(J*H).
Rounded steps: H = 5.485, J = 5.586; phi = 5.54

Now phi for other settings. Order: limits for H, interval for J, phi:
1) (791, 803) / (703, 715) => 5.77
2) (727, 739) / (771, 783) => 5.77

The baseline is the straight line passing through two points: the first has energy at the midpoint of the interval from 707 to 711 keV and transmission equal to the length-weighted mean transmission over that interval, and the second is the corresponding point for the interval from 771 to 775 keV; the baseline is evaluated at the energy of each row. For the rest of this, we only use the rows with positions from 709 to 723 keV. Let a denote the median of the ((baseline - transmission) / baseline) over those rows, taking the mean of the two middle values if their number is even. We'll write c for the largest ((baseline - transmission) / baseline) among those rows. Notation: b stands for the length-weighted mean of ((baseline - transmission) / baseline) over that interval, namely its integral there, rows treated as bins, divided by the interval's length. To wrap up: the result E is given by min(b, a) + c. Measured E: 0.017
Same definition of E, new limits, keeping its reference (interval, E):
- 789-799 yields 0.023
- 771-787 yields 0.014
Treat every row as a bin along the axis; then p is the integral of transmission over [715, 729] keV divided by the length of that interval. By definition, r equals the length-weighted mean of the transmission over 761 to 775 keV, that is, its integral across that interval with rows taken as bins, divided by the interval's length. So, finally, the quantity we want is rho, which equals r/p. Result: 0.94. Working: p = 6.15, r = 5.78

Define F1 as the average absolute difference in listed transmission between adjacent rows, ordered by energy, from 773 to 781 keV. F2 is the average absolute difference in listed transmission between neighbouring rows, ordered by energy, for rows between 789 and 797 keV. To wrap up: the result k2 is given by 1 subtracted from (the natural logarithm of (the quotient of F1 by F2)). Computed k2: -0.5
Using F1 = 0.164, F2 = 0.10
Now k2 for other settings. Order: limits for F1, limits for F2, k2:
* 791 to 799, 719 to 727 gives -1.0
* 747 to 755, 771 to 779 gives -2.0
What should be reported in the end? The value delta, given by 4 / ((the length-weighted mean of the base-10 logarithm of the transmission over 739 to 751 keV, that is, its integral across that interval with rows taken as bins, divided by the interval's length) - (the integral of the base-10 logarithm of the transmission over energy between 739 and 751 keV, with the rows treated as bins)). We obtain -0.47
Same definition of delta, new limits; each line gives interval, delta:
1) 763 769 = -1.04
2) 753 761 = -0.76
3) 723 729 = -1.02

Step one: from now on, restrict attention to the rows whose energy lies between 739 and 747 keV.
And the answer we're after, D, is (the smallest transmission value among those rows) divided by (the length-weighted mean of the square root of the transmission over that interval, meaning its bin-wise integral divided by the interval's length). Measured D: 2.45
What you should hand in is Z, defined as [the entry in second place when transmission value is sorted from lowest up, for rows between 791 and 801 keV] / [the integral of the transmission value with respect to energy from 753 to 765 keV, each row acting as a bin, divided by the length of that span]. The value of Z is 0.97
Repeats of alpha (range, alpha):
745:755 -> 6.2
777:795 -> 6.2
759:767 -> 5.8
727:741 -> 6.4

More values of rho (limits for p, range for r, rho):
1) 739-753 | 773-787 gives 0.98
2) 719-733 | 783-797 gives 0.93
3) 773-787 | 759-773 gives 0.99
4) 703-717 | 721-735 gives 0.98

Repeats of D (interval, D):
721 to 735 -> 2.40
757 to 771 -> 2.32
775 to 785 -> 2.31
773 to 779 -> 2.35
